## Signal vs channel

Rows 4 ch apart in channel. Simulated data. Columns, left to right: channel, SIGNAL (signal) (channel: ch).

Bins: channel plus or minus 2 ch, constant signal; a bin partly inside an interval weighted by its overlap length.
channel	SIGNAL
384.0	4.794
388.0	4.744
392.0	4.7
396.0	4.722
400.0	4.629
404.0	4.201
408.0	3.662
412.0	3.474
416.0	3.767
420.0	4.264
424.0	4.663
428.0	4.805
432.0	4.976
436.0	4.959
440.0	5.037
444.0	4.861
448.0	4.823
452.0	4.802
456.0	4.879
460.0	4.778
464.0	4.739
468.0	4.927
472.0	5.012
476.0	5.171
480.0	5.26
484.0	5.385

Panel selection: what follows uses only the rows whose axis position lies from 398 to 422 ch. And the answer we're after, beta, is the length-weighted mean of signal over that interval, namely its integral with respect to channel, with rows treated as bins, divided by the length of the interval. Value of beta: 4.00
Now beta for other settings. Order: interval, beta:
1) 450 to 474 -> 4.86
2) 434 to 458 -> 4.89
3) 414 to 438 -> 4.57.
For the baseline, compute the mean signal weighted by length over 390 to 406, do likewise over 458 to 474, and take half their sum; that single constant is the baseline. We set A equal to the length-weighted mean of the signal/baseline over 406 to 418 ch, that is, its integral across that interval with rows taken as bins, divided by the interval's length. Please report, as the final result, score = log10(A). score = -0.113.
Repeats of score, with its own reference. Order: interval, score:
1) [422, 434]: 0.009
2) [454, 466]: 0.008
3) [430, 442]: 0.025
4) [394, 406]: -0.018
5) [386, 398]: 0.001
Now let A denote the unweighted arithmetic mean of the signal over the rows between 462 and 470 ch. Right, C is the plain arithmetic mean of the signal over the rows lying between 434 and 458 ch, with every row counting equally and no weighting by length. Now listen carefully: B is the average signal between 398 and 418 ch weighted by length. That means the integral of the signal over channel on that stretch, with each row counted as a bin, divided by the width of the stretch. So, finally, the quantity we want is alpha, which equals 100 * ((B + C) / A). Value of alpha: 183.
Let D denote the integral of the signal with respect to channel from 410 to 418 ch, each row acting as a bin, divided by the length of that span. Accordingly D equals 3.62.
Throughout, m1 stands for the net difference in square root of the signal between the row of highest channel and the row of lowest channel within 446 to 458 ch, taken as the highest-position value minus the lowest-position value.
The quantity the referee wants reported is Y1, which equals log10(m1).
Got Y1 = -1.9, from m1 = 0.01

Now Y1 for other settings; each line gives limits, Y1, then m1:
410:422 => -0.7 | 0.20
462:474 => -1.2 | 0.06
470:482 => -1.3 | 0.05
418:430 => -0.9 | 0.13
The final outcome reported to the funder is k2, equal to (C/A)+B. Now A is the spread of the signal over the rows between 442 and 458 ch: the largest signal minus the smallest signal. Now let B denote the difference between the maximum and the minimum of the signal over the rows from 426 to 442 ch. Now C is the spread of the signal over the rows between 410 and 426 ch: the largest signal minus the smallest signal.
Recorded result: 16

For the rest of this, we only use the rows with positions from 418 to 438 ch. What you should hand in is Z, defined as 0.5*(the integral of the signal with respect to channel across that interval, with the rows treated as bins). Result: 47.3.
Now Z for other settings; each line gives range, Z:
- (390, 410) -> 43.8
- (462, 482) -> 50.2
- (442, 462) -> 48.3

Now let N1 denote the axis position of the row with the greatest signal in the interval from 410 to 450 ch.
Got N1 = 440.0 ch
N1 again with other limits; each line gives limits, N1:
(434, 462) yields 440.0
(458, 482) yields 480.0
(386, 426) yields 388.0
